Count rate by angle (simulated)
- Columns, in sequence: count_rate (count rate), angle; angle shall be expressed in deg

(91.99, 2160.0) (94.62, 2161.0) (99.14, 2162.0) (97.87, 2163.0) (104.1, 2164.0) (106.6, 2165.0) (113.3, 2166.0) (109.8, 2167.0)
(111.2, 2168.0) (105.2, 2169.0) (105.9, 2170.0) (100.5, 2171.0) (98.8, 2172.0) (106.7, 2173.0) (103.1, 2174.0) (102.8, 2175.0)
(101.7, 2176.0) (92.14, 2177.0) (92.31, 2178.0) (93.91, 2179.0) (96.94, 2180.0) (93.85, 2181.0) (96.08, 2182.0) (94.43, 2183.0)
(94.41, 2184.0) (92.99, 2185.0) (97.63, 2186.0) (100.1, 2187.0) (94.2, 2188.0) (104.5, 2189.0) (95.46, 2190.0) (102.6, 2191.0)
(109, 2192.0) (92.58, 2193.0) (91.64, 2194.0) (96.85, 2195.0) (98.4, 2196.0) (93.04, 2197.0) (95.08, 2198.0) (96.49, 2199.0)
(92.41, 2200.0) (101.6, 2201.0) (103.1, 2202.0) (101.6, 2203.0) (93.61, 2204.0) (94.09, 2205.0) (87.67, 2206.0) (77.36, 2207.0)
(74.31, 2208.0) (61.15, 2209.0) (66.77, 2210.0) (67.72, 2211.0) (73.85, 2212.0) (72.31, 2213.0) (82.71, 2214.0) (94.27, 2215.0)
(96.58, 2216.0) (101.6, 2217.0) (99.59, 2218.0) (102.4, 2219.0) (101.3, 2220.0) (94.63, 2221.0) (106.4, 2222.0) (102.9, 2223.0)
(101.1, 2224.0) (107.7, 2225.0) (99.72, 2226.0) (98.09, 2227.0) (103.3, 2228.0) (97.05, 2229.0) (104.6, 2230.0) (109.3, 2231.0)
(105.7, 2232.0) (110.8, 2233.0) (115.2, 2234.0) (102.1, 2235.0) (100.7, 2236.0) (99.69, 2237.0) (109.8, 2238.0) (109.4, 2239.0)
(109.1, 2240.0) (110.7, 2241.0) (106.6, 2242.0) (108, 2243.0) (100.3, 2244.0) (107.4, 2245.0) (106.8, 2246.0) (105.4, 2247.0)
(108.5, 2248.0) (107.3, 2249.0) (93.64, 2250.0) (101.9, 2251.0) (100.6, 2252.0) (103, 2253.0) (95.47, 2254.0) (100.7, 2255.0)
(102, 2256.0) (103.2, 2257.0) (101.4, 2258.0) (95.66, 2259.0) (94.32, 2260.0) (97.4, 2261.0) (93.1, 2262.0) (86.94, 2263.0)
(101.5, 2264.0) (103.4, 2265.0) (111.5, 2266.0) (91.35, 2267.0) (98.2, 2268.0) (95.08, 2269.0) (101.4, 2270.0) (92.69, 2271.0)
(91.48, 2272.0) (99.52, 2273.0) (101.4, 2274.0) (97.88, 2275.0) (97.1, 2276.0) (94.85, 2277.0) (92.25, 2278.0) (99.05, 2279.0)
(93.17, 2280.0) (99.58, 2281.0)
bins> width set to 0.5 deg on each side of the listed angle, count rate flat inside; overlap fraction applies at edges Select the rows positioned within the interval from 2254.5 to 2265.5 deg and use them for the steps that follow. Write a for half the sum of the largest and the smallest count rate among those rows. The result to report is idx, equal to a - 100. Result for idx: -5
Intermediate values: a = 95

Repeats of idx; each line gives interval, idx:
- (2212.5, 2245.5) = -6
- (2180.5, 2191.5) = -1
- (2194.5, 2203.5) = -2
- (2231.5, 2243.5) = 7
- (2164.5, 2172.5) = 6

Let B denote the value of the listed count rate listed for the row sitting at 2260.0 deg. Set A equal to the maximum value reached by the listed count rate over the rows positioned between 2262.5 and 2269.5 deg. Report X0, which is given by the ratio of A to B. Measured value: 1.18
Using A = 111.5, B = 94.32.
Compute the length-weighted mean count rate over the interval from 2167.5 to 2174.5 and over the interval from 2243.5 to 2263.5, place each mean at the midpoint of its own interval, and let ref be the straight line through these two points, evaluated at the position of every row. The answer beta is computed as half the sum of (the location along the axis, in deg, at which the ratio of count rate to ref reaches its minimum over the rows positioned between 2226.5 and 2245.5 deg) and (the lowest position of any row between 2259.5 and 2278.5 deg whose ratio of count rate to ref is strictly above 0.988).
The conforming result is 2246.5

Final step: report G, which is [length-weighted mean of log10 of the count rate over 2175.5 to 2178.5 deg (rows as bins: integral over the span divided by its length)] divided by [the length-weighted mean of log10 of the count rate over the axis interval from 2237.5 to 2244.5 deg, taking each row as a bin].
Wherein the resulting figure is 0.97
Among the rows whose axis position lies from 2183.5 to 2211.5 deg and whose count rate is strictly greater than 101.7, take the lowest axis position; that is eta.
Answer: 2189.0 deg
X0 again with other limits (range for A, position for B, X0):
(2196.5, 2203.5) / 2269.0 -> 1.08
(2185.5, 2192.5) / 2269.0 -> 1.15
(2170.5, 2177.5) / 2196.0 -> 1.08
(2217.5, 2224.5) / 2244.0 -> 1.06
